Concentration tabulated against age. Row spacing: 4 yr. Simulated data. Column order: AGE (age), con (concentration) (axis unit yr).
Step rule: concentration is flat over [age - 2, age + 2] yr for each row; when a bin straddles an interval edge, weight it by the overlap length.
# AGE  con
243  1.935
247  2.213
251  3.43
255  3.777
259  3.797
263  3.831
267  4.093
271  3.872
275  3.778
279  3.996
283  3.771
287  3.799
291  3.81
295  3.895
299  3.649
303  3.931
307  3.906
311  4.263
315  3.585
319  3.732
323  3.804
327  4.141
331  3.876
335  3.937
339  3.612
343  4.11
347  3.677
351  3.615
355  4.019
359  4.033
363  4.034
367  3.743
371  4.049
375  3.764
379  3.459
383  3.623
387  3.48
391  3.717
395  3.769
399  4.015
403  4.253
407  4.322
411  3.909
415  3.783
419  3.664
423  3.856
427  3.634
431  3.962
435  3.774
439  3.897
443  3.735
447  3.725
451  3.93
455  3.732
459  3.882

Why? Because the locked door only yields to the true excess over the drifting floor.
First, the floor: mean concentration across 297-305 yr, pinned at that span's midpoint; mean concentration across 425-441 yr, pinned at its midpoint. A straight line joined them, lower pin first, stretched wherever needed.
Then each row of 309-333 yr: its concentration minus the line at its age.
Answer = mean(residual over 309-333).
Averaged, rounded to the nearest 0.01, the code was 0.11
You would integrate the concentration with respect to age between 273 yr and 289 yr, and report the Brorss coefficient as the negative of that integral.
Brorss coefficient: -61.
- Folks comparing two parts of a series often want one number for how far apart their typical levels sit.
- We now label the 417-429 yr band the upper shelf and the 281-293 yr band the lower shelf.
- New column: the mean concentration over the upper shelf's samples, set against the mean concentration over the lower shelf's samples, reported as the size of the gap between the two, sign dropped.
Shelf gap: 0.08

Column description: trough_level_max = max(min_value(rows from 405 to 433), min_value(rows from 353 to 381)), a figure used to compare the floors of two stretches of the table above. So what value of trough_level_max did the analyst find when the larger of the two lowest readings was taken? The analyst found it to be 3.63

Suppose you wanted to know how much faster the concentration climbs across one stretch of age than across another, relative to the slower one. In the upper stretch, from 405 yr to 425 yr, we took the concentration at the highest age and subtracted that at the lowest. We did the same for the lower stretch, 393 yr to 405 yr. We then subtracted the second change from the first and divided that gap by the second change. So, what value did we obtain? -2.0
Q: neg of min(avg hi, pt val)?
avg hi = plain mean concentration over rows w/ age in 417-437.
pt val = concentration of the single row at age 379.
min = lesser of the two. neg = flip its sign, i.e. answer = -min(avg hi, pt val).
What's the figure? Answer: -3.46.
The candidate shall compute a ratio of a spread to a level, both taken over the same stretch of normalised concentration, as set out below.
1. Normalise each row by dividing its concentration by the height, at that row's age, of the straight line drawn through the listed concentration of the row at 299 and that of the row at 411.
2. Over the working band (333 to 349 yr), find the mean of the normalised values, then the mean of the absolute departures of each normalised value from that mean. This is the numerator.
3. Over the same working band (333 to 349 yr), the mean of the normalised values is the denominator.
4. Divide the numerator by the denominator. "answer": 0.0506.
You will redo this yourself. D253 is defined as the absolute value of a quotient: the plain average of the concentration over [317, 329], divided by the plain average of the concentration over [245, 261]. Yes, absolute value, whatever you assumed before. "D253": 1.18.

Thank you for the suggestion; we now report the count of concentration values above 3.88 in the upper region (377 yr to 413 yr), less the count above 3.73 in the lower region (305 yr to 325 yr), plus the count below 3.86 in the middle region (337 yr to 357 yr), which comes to 3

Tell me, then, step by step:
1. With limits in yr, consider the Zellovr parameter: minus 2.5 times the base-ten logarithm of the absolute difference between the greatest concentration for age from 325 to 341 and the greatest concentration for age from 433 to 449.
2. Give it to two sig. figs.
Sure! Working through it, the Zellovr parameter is 1.5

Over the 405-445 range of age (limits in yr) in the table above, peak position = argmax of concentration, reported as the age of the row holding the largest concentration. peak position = 407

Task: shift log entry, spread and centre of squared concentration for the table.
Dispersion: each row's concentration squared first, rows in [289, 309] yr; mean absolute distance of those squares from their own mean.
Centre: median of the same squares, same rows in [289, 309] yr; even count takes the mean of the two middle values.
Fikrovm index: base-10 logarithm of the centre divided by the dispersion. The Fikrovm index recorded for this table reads 1.36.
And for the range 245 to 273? 0.72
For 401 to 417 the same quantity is 0.97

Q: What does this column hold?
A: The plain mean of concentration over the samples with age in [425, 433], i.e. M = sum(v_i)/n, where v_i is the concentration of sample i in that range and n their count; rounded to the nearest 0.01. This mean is 3.80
